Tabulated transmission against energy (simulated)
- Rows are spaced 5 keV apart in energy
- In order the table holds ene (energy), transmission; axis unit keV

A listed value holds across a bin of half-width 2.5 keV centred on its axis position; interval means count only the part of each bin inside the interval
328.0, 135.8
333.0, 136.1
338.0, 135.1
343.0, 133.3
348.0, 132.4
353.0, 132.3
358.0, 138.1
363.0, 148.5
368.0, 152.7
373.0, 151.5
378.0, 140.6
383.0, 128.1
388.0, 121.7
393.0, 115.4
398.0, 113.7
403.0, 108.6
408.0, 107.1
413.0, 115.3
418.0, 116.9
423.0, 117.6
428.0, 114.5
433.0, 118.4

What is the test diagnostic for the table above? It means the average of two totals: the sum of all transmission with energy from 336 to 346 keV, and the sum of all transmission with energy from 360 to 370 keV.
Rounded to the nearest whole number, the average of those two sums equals 285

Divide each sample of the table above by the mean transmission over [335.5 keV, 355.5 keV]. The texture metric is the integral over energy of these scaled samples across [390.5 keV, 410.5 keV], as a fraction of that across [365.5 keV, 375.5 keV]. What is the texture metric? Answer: 1.5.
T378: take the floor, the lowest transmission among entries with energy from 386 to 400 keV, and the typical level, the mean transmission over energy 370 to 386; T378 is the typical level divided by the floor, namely 1.23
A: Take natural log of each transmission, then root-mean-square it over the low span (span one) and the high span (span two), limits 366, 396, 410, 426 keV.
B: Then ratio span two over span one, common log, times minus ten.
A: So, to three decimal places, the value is 0.128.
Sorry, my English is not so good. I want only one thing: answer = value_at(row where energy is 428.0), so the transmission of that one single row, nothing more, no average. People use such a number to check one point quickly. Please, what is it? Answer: 114.5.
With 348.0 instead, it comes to 132.4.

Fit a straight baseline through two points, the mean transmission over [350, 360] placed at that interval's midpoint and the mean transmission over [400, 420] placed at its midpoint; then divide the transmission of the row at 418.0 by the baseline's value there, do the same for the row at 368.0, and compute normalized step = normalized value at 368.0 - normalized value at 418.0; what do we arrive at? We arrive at 0.10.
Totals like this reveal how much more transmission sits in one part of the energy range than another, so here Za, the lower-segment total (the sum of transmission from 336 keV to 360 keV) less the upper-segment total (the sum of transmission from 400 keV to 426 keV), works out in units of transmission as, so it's 106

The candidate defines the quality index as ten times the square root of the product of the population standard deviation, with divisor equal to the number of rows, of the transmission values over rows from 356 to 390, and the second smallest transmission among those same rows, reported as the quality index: 375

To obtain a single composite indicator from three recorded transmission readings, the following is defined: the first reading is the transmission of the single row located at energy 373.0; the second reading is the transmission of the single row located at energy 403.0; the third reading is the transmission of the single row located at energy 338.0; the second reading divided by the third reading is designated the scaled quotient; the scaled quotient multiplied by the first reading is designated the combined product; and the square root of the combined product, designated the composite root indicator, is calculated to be 11.0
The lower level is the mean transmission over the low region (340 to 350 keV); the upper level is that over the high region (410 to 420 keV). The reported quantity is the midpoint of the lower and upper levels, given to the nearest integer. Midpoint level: 124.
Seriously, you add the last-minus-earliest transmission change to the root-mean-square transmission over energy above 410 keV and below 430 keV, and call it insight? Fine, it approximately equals 115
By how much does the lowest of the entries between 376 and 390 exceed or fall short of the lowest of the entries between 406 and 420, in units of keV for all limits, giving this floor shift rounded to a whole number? 15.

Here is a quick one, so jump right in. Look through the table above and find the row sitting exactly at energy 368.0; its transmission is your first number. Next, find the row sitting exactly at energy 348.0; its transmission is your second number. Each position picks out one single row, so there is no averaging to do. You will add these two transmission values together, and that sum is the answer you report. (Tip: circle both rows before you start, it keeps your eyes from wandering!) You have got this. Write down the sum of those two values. 285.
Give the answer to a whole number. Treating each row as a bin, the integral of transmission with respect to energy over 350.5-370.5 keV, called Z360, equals 2858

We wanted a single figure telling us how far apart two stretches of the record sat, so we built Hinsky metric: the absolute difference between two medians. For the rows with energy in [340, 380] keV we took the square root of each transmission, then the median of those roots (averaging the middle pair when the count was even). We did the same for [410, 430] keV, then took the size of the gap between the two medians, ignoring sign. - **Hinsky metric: 1.0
